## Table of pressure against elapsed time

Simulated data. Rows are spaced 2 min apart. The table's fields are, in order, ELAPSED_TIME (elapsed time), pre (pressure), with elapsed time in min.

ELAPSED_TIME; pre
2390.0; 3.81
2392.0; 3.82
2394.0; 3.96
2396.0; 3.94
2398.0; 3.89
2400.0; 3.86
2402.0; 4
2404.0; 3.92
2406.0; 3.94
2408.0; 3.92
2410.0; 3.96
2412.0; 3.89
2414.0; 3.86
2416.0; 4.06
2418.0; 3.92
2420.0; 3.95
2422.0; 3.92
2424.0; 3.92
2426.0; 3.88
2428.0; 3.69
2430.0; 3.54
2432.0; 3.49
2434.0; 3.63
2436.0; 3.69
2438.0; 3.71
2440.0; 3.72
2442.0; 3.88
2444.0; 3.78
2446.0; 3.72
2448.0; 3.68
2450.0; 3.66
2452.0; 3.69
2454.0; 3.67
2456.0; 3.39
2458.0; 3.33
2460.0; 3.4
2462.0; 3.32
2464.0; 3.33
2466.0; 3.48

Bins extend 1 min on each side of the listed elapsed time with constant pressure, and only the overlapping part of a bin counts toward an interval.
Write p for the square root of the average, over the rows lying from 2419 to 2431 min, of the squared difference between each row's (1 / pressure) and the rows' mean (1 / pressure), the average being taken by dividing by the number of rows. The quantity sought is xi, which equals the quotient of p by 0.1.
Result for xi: 0.11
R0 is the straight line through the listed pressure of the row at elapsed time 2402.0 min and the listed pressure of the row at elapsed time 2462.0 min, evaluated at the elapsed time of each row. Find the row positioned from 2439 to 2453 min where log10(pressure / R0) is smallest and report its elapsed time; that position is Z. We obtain 2440.0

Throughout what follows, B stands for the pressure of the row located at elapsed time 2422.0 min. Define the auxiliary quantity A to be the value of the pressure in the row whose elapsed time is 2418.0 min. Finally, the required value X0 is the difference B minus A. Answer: 0.0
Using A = 3.92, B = 3.92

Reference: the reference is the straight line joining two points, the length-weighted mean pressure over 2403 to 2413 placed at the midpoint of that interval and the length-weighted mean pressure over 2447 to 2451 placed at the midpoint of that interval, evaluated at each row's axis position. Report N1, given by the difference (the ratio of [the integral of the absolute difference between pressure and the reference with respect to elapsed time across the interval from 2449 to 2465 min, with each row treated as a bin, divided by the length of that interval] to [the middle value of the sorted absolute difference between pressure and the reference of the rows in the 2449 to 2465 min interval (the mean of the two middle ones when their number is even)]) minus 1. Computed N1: -0.25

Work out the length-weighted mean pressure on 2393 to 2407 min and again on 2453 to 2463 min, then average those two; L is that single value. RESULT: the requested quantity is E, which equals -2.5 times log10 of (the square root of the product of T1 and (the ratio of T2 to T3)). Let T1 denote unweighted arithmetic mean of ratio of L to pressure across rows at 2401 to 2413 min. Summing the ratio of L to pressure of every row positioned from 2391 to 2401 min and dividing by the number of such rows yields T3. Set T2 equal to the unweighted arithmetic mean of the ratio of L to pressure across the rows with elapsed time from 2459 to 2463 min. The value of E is -0.043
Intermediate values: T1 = 0.93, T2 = 1.09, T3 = 0.94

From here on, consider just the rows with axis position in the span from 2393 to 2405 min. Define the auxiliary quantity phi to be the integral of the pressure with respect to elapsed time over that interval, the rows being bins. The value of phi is 47.1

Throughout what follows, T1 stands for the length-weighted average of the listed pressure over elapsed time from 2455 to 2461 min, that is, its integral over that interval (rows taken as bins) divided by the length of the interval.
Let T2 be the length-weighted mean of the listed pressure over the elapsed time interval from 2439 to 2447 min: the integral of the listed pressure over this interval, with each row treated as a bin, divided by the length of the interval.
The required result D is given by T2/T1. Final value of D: 1.12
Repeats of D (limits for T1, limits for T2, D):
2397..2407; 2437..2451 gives 0.95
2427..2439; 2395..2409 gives 1.08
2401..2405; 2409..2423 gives 0.99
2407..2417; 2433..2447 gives 0.95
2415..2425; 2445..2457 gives 0.92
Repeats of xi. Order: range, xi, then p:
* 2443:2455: 0.03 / 0.003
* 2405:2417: 0.04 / 0.004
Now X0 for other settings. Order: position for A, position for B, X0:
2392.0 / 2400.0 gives 0.0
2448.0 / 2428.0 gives 0.0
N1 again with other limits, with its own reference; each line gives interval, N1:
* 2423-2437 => 0.29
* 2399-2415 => 0.16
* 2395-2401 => -0.07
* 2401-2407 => -0.26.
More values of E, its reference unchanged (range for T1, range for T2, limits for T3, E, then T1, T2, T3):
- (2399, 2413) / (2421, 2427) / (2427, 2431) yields 0.078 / 0.94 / 0.94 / 1.02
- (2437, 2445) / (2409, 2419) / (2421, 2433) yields 0.043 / 0.97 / 0.93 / 0.99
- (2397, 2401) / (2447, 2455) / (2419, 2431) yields 0.009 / 0.95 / 1.00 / 0.96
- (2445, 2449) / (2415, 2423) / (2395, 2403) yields 0.009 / 0.99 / 0.93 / 0.94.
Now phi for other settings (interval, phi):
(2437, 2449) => 45.0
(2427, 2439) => 43.5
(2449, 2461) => 42.3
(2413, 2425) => 47.3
